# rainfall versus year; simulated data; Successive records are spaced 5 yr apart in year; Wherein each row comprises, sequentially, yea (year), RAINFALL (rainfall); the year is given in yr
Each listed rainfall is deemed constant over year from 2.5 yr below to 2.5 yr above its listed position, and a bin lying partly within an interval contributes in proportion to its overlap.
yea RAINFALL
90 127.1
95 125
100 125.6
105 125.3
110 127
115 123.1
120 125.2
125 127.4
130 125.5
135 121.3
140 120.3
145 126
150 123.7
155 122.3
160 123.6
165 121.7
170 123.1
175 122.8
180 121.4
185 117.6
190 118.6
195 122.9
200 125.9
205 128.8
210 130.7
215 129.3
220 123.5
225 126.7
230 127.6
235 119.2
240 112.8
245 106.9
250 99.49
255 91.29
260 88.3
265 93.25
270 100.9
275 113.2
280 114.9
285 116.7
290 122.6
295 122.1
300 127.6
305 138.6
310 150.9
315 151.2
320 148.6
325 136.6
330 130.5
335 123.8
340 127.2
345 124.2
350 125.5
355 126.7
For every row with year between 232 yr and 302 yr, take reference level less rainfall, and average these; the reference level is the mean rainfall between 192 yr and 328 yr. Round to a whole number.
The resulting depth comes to 12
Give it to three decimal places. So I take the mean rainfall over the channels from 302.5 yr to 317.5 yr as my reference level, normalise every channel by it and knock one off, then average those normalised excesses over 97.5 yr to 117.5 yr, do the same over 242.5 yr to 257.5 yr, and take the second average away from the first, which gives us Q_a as 0.177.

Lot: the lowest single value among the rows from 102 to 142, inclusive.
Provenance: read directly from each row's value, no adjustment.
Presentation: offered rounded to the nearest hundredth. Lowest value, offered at 120.30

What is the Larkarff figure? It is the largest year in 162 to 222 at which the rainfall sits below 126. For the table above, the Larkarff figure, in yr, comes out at 220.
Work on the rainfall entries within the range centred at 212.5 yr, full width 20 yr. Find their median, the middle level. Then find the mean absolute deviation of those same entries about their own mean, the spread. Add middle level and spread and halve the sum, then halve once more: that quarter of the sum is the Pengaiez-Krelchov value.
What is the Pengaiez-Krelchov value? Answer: 32.8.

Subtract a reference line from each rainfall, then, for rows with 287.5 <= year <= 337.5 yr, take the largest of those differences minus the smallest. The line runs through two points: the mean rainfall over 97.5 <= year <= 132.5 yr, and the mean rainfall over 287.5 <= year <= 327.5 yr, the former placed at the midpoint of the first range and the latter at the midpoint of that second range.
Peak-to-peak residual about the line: 29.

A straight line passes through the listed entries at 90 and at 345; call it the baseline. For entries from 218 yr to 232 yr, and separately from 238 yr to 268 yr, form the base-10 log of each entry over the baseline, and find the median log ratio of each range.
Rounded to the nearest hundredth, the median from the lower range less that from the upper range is 0.12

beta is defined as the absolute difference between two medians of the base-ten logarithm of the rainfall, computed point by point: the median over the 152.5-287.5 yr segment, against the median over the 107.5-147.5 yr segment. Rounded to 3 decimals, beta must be 0.014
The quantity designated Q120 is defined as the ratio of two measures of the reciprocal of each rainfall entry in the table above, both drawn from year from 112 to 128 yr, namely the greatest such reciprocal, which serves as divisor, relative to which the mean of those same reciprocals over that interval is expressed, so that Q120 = 0.983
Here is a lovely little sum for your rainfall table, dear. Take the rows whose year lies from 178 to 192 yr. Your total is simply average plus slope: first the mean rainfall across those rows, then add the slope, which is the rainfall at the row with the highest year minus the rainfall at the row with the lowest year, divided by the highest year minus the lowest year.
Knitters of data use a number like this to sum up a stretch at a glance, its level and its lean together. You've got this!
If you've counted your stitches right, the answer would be 119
